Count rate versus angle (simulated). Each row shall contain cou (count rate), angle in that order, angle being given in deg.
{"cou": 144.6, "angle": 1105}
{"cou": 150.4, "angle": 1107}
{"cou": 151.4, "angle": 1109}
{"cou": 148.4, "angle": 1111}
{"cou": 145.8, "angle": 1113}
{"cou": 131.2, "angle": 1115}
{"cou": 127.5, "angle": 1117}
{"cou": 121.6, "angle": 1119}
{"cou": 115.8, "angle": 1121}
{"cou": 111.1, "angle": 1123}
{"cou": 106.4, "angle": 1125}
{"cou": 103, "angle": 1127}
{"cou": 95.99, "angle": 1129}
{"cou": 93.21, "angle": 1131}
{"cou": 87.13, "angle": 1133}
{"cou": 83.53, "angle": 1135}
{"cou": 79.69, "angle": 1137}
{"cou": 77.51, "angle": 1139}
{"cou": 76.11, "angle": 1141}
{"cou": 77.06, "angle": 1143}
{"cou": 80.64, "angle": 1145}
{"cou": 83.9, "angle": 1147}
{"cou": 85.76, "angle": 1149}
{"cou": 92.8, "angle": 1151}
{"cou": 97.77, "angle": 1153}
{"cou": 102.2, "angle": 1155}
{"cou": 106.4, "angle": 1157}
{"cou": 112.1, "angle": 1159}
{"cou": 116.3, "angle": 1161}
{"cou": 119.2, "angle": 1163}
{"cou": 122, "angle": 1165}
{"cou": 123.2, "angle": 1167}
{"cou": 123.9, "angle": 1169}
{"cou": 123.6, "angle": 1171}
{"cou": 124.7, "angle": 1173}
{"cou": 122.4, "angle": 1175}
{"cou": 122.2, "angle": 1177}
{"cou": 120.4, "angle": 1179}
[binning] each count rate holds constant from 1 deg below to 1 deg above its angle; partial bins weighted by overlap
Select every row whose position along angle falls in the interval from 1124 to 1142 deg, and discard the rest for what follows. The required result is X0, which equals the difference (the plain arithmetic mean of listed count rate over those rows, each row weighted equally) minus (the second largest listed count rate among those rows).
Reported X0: -13.8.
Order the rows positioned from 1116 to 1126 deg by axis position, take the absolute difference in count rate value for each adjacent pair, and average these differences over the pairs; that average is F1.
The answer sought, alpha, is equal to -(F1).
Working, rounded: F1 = 5.3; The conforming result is -5.3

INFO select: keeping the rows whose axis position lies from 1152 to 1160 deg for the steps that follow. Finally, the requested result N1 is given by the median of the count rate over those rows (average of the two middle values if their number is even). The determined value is 104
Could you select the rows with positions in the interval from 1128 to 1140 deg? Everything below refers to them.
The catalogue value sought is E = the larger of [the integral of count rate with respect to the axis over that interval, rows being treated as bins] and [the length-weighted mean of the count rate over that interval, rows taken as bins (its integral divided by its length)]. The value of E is 1034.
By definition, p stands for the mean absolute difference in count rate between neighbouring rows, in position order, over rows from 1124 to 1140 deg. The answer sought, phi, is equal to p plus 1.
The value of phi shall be 5.1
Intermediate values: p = 4.1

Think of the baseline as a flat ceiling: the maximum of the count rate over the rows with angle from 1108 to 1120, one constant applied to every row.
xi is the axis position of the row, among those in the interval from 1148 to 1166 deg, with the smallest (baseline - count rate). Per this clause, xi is 1165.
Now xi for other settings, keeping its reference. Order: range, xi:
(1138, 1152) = 1151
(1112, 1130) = 1113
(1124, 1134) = 1125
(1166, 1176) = 1173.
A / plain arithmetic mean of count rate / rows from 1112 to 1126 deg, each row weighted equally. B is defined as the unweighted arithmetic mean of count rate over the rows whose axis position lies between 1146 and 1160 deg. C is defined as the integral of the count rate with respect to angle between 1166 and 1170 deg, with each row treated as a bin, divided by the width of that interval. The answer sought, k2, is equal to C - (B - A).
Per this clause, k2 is 149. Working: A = 123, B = 97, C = 124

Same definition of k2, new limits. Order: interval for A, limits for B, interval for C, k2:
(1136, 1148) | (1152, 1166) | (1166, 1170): 92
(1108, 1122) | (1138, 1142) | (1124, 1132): 157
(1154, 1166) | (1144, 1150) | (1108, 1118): 170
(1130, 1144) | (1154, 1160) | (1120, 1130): 82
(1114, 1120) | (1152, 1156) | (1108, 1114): 175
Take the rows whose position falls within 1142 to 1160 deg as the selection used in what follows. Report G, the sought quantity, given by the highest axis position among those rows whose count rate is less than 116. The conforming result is 1159 deg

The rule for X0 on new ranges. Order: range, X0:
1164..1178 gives -0.8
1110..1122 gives -14.1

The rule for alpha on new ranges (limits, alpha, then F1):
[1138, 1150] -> -2.2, 2.2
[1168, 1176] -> -1.2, 1.2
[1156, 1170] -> -2.9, 2.9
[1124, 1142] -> -3.8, 3.8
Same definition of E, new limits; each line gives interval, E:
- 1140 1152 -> 993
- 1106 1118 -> 1709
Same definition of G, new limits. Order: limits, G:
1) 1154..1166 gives 1159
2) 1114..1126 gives 1125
